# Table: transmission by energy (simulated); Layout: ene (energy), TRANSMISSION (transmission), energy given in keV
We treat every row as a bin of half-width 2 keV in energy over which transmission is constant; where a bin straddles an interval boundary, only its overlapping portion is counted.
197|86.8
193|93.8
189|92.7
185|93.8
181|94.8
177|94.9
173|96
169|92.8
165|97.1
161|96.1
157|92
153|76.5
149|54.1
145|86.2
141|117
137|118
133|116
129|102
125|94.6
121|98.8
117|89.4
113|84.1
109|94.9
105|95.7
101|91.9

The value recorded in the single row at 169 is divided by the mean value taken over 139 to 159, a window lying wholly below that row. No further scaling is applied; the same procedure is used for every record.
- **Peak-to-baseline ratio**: 1.09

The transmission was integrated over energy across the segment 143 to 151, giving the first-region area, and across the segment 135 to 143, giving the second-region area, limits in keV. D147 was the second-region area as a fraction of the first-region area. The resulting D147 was 1.67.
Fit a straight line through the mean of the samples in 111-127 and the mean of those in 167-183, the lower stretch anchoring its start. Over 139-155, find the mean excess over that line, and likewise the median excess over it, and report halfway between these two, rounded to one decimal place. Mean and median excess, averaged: -10.8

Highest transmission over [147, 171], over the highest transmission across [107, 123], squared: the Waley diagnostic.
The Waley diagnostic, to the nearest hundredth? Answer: 0.97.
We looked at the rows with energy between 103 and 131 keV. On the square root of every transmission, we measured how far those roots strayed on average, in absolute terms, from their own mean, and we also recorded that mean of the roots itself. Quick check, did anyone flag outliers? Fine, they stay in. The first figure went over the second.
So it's 0.023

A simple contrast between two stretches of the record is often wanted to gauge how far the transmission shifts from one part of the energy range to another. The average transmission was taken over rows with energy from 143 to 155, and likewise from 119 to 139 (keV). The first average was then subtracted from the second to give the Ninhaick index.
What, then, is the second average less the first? 34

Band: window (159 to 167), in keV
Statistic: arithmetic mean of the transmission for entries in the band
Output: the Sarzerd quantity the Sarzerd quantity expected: 96.6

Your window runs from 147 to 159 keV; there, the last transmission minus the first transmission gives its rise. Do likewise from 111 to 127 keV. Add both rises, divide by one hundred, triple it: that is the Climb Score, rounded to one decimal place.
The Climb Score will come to 1.5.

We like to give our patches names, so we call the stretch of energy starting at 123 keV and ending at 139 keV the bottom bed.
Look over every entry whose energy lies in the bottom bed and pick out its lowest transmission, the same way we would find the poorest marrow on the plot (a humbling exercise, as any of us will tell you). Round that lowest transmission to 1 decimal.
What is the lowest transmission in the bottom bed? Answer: 94.6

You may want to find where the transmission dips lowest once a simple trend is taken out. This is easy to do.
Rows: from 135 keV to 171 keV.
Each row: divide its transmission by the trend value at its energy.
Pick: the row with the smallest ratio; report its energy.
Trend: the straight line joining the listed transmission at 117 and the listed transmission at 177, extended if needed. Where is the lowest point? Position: 149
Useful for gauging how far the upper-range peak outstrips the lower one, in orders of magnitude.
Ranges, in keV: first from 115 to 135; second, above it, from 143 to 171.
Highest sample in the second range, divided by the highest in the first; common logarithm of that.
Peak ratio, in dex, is -0.077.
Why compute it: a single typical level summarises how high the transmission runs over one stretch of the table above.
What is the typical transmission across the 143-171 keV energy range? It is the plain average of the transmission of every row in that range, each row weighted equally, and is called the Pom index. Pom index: 85.0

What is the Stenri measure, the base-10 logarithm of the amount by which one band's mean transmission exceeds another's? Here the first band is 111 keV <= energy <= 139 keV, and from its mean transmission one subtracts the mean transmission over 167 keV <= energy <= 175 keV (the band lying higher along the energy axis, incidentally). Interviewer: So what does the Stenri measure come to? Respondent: 0.78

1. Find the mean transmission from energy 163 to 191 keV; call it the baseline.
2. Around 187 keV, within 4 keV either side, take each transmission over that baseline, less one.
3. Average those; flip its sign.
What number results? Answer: 0.014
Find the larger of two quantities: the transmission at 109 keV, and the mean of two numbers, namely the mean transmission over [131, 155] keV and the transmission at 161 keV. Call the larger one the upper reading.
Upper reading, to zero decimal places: 95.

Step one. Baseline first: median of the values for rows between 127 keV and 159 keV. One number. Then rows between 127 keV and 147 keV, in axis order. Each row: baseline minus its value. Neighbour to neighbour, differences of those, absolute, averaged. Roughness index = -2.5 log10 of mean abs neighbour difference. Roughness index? -2.69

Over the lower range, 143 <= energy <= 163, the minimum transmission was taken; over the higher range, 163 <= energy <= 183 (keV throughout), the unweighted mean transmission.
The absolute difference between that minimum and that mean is 41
